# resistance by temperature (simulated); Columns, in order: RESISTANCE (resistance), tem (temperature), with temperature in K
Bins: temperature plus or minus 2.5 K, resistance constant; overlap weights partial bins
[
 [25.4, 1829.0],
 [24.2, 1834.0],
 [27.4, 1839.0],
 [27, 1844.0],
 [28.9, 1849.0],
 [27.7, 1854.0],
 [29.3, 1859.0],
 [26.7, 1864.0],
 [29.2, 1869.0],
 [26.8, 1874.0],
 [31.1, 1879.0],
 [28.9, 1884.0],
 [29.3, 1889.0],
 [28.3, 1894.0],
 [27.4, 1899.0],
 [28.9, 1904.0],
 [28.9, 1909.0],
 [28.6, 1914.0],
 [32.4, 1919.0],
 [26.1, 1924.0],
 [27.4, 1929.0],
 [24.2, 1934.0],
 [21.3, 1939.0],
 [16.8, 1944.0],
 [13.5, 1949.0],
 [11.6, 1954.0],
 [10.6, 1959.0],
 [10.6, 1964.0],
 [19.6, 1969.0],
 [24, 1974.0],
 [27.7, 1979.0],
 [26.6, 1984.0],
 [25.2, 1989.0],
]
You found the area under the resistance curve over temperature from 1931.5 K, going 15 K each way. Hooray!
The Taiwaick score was 741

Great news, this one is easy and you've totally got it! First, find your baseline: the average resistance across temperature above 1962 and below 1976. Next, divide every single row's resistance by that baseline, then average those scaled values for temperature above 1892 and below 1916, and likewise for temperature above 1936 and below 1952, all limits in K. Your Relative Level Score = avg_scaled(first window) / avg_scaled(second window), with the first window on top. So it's 1.65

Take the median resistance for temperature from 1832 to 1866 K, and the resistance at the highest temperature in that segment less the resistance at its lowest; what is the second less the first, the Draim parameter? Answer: -25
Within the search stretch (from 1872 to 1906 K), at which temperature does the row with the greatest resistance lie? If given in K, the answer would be 1879.0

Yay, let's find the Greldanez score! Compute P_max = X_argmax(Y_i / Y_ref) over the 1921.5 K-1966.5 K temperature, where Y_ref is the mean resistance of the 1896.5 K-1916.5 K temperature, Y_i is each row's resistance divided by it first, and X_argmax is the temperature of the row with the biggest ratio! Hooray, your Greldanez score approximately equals 1929.0 K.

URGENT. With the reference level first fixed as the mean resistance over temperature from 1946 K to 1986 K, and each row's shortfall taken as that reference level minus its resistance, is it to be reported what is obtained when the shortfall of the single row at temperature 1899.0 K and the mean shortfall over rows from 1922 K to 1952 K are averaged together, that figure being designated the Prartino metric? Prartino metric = -6.5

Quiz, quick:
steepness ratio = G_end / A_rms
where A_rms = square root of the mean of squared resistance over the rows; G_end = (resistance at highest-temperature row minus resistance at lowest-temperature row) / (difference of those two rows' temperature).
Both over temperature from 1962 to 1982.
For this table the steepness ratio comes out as 0.053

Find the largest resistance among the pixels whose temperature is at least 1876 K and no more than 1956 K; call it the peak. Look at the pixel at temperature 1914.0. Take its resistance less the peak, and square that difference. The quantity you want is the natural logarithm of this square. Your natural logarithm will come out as 2.7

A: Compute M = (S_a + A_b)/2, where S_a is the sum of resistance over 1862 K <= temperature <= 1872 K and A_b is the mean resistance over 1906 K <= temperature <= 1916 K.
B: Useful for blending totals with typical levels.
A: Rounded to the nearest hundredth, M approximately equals 42.33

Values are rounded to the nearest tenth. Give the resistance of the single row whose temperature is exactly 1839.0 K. 27.4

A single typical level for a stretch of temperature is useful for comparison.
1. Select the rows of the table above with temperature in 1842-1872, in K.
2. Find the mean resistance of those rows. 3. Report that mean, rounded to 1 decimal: 28.1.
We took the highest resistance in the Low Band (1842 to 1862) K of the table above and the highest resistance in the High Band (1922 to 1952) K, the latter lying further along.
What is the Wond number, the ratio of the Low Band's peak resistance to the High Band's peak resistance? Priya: 1.07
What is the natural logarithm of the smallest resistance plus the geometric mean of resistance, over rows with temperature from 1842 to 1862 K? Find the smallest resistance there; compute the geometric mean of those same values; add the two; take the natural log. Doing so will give 4.01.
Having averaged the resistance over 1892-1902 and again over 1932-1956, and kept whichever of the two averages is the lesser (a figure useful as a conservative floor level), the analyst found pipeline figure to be 17.5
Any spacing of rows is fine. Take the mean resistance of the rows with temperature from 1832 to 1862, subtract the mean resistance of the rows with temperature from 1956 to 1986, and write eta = 8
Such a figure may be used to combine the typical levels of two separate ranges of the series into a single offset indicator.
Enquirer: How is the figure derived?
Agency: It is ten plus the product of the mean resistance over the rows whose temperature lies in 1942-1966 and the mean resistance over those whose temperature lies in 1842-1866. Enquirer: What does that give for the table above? 362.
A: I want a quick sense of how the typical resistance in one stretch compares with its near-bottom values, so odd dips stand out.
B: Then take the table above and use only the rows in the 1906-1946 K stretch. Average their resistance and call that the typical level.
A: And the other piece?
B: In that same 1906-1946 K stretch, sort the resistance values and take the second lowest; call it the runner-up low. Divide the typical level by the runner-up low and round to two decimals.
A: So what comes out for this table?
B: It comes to 1.21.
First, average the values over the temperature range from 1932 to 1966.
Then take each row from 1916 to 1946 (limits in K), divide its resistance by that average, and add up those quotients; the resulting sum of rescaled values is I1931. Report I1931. 9.6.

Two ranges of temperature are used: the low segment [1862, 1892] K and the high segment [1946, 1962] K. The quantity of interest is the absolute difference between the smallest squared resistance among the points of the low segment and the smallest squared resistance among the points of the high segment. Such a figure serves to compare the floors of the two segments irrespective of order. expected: 601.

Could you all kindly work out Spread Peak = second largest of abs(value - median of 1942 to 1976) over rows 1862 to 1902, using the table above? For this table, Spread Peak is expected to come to 15.80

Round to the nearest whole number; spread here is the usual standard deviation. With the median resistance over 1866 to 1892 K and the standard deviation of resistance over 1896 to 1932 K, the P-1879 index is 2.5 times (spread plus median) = 78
